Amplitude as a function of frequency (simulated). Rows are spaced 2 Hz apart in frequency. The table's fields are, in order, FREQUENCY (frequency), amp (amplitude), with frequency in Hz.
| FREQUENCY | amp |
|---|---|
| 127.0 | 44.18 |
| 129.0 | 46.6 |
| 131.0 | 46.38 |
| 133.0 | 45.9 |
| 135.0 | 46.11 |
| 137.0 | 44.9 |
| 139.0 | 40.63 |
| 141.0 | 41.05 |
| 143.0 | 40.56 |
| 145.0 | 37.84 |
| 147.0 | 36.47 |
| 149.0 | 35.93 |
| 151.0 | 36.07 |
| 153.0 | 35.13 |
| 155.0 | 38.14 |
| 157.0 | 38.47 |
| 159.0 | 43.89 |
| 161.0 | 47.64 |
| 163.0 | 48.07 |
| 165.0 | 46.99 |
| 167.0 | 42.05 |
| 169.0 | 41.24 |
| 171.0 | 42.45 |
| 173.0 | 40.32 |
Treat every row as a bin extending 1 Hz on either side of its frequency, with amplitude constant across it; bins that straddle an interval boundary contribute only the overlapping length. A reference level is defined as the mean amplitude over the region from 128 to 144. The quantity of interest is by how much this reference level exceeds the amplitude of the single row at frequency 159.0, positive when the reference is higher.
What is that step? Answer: 0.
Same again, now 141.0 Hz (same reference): 3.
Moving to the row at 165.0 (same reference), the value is -3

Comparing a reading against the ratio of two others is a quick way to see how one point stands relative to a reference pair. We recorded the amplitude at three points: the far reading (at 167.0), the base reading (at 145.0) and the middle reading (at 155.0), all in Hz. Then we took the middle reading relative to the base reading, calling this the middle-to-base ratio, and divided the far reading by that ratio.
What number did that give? 42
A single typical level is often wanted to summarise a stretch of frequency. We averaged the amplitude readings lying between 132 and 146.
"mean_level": 42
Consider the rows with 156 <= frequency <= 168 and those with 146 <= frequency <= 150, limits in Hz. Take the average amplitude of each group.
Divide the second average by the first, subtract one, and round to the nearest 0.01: -0.19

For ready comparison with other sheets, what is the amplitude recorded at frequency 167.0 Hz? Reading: 42.05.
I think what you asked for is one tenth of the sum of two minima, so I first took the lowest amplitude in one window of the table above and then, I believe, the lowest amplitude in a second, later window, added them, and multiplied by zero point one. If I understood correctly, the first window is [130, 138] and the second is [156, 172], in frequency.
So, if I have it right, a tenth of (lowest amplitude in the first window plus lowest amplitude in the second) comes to 8.3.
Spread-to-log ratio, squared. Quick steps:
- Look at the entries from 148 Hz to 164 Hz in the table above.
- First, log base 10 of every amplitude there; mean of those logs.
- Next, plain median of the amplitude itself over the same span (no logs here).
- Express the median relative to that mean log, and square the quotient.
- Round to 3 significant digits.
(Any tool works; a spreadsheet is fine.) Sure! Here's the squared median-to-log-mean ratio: 571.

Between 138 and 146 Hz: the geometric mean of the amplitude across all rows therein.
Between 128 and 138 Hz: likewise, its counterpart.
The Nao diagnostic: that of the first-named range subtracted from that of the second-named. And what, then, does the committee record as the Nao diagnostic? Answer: 6.0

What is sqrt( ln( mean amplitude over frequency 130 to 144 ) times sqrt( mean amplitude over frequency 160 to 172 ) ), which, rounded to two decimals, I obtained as 5.03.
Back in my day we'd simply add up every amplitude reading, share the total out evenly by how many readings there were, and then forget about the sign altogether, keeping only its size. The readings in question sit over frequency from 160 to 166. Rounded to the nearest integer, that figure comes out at 48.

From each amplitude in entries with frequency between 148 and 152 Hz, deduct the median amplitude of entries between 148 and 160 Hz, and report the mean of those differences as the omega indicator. -1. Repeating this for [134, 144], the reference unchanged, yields 6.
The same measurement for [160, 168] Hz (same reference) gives 9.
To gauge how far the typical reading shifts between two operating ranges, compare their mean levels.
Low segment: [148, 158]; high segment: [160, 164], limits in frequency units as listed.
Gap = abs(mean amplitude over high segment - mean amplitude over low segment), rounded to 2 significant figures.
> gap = 11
